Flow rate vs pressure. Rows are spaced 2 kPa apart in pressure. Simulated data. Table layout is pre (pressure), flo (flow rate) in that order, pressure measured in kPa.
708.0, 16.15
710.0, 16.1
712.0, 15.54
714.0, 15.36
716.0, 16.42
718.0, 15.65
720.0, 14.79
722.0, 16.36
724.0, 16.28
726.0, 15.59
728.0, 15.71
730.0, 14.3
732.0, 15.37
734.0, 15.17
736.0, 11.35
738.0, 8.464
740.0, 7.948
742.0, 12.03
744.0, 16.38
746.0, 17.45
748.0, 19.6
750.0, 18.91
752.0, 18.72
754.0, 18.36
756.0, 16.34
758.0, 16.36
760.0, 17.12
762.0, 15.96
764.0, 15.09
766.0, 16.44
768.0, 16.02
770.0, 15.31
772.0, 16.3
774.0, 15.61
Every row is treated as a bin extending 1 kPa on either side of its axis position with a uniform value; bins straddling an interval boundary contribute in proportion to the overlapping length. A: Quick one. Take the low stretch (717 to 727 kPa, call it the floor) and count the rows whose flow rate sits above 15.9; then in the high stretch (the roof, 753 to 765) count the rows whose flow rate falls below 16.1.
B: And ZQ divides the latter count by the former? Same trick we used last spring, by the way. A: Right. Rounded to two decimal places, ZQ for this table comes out 1.00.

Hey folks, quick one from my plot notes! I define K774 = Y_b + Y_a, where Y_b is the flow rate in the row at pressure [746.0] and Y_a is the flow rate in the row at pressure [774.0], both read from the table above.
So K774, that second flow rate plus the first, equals 33.1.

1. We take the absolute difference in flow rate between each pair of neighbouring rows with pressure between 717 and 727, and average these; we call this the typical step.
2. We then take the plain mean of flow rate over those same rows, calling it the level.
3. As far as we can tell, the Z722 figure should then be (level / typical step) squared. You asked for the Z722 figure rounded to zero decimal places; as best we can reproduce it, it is 387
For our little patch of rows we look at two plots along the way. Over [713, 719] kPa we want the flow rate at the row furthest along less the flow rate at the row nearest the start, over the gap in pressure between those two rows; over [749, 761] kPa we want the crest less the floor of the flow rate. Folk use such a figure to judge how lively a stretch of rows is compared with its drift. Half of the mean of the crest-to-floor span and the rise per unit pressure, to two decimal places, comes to 0.66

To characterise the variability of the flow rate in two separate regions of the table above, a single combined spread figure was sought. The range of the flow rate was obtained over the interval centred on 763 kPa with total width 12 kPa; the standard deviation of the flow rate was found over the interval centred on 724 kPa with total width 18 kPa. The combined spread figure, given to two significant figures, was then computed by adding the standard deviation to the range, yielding 2.7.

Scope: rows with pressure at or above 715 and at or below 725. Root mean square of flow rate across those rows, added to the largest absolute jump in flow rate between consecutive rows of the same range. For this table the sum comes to 17.5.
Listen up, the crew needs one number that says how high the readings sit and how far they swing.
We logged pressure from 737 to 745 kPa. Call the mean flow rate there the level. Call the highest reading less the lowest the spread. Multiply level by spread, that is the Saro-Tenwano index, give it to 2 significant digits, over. 94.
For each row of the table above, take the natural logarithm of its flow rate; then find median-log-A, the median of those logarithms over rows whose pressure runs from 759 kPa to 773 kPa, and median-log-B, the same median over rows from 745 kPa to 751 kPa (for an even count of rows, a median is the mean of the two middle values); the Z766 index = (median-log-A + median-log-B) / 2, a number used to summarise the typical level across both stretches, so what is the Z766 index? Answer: 2.86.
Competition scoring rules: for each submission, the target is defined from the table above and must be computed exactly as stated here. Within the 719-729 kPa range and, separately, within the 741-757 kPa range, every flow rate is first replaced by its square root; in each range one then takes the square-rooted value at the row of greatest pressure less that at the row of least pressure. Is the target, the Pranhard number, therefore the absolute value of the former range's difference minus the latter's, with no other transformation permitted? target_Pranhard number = 0.46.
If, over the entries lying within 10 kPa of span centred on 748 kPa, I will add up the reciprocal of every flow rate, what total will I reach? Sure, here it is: 0.276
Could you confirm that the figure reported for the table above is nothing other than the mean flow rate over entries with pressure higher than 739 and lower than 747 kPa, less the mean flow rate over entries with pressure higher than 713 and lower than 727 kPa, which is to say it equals -2.3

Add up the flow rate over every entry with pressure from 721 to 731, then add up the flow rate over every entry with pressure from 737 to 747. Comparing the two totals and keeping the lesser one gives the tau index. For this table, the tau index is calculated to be 62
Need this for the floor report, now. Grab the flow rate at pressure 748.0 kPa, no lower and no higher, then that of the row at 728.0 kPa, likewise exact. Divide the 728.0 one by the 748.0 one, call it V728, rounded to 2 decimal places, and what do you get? 0.80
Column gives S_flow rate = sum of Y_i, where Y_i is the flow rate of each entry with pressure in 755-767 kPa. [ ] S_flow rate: 97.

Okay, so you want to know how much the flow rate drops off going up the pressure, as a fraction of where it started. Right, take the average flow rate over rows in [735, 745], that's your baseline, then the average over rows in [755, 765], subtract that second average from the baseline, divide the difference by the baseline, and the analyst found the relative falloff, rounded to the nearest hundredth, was -0.44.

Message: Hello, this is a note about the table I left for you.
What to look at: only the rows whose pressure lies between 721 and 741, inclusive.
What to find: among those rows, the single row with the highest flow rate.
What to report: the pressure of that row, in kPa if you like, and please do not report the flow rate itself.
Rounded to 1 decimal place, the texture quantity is 722.0 kPa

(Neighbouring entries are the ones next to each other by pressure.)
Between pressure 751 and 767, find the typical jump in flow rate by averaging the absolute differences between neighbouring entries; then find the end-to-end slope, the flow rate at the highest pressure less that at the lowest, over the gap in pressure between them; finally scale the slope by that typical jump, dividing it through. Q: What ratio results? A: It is -0.2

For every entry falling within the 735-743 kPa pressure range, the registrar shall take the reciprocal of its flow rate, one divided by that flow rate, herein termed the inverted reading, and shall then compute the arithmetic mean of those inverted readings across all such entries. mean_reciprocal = 0.104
